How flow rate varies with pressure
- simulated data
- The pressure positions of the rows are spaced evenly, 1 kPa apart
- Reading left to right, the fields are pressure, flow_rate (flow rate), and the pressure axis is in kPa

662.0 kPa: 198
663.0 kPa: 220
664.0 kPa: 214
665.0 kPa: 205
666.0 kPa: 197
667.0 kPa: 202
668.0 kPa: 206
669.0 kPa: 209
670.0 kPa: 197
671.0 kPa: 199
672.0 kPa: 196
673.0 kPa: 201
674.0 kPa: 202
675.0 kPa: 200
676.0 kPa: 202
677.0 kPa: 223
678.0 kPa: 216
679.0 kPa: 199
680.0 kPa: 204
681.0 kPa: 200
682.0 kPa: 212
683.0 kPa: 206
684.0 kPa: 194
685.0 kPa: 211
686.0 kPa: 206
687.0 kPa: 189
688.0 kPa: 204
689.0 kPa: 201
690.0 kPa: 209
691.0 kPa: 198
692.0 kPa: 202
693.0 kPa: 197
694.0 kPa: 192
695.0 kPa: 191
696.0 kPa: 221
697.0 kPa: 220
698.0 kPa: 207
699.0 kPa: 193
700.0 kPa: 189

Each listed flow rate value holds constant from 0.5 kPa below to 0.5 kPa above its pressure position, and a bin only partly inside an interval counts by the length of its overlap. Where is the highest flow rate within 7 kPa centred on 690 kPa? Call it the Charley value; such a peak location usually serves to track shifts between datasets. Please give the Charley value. 690.0 kPa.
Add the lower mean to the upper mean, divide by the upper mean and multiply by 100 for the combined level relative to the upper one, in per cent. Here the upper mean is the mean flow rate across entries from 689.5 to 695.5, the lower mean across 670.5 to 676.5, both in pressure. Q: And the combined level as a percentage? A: 201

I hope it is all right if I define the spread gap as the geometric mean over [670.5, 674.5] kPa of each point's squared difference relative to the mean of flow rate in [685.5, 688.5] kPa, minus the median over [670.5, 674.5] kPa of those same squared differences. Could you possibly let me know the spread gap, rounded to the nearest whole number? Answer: -1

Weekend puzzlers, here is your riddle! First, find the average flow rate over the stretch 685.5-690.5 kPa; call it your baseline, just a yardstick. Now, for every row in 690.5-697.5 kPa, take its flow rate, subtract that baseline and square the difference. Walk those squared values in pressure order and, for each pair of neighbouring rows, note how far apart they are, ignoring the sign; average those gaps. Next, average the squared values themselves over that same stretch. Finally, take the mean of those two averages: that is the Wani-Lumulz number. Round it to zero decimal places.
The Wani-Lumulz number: 103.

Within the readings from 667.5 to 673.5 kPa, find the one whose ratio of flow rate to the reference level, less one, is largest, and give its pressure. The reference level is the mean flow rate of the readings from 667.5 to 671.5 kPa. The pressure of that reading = 669.0 kPa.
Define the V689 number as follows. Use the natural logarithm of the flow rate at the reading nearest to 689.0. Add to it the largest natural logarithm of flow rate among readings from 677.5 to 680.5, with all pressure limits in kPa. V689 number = 10.7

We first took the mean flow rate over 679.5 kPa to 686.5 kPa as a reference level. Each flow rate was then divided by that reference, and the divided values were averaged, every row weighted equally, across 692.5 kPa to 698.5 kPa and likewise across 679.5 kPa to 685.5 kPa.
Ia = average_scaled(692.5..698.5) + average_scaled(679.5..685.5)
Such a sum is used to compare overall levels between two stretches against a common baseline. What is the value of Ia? 1.999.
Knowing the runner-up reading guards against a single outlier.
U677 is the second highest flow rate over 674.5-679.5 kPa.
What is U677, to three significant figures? 216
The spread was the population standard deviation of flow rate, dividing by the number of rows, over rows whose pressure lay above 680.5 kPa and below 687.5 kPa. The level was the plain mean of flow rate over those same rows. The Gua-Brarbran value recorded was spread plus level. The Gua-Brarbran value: 211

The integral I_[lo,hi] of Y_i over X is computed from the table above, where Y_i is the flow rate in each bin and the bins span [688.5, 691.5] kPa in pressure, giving 608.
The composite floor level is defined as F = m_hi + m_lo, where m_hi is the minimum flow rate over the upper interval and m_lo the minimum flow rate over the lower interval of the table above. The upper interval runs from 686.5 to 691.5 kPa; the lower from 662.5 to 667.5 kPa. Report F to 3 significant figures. 386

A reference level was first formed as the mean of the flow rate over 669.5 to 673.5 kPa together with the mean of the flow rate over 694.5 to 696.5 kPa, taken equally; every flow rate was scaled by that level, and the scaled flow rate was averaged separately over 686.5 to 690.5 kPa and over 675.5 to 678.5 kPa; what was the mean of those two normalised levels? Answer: 1.03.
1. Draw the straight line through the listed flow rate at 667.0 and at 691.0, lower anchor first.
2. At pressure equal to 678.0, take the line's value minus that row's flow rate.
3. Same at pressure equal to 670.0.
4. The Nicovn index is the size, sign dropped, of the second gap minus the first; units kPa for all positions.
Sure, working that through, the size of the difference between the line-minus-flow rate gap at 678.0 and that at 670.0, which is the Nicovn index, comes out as 20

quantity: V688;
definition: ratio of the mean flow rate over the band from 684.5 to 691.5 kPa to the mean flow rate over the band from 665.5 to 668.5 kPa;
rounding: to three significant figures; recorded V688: 1.00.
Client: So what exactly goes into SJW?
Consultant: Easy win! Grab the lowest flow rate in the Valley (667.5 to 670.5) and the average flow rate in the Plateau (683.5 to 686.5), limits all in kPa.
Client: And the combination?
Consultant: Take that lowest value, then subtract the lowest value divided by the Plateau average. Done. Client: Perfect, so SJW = 196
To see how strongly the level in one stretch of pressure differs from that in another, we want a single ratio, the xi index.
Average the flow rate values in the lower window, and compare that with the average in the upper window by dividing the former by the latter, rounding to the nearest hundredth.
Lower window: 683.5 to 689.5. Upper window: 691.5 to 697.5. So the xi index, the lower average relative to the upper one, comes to 0.99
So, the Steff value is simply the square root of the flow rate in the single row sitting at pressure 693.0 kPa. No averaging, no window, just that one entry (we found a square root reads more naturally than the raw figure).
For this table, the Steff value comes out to 14.0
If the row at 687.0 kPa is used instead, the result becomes 13.7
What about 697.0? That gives 14.8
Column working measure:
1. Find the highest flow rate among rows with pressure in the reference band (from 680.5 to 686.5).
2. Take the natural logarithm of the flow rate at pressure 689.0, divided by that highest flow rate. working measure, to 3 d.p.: -0.053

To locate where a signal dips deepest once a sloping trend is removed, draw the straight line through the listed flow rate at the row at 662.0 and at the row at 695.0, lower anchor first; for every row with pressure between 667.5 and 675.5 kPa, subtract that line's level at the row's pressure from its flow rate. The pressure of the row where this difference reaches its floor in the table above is 672.0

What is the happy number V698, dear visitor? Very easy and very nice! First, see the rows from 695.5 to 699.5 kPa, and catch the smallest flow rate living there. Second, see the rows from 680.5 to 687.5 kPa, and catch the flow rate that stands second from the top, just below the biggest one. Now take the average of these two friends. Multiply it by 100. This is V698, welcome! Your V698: 20200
